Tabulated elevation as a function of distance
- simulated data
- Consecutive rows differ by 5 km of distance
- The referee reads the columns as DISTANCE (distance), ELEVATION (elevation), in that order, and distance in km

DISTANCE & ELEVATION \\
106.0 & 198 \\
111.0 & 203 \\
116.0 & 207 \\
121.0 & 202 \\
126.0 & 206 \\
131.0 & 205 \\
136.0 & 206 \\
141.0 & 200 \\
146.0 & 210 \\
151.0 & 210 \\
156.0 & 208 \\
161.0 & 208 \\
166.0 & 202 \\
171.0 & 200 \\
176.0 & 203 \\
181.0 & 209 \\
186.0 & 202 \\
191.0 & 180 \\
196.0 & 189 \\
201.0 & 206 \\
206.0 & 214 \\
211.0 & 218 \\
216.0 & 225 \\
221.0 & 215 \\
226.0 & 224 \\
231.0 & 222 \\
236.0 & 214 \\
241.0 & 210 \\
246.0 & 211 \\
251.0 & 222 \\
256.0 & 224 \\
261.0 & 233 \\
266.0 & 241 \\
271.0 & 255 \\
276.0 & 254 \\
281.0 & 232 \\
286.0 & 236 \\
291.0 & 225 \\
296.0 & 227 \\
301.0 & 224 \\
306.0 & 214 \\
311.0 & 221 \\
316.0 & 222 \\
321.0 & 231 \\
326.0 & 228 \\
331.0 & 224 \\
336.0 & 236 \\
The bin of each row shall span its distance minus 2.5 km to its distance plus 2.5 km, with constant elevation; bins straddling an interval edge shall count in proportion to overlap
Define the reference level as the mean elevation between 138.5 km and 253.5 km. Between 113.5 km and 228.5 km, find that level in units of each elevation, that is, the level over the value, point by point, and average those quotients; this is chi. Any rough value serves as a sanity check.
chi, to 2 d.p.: 1.01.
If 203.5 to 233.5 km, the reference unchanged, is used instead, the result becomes 0.95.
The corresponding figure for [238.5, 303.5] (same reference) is 0.91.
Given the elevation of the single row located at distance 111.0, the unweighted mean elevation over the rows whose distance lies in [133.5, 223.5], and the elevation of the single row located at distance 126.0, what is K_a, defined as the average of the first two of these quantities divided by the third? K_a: 0.99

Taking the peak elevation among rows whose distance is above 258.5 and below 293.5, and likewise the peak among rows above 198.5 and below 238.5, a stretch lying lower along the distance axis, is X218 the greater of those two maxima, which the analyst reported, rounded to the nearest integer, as 255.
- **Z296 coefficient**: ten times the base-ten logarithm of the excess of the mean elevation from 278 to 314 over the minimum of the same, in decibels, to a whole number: 11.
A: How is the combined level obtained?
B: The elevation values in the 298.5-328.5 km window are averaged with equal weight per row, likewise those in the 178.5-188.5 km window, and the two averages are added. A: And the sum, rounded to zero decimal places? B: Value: 429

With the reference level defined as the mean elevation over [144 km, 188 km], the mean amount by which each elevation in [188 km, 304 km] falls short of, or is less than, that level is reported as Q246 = -16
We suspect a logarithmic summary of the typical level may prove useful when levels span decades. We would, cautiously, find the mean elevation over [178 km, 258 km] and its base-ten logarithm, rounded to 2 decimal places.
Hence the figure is 2.33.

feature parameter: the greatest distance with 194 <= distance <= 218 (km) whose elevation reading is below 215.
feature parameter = 206.0 km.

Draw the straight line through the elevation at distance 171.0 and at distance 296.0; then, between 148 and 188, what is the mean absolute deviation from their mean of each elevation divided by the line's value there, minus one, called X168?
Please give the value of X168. 0.025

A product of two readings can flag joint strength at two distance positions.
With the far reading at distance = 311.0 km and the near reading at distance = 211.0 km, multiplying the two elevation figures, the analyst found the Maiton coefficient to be 48178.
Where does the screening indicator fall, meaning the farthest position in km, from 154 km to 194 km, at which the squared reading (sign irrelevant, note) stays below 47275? 191.0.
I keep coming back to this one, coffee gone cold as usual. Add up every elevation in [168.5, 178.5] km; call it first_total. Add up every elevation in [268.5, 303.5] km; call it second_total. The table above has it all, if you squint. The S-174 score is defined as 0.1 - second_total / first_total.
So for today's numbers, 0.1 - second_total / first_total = -4.0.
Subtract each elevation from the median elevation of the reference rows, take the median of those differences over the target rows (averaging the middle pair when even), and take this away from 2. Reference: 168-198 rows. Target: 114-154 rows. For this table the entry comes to 7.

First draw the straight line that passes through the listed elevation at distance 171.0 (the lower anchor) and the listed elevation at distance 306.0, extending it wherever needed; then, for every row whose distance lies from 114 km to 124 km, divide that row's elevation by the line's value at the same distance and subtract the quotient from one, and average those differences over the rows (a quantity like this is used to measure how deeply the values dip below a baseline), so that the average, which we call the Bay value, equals -0.051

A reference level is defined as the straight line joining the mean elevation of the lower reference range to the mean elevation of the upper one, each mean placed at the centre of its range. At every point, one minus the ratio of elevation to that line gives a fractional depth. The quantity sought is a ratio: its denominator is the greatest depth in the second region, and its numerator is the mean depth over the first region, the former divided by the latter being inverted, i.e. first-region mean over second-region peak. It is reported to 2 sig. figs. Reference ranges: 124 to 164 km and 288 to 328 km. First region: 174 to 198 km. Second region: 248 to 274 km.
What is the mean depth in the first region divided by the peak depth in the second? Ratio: -3.7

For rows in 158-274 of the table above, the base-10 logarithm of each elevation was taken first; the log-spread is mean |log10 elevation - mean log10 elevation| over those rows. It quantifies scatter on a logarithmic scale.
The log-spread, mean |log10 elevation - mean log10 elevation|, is 0.024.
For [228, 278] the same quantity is 0.026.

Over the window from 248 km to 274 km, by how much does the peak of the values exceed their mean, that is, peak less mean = 20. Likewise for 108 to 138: 2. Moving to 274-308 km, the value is 24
